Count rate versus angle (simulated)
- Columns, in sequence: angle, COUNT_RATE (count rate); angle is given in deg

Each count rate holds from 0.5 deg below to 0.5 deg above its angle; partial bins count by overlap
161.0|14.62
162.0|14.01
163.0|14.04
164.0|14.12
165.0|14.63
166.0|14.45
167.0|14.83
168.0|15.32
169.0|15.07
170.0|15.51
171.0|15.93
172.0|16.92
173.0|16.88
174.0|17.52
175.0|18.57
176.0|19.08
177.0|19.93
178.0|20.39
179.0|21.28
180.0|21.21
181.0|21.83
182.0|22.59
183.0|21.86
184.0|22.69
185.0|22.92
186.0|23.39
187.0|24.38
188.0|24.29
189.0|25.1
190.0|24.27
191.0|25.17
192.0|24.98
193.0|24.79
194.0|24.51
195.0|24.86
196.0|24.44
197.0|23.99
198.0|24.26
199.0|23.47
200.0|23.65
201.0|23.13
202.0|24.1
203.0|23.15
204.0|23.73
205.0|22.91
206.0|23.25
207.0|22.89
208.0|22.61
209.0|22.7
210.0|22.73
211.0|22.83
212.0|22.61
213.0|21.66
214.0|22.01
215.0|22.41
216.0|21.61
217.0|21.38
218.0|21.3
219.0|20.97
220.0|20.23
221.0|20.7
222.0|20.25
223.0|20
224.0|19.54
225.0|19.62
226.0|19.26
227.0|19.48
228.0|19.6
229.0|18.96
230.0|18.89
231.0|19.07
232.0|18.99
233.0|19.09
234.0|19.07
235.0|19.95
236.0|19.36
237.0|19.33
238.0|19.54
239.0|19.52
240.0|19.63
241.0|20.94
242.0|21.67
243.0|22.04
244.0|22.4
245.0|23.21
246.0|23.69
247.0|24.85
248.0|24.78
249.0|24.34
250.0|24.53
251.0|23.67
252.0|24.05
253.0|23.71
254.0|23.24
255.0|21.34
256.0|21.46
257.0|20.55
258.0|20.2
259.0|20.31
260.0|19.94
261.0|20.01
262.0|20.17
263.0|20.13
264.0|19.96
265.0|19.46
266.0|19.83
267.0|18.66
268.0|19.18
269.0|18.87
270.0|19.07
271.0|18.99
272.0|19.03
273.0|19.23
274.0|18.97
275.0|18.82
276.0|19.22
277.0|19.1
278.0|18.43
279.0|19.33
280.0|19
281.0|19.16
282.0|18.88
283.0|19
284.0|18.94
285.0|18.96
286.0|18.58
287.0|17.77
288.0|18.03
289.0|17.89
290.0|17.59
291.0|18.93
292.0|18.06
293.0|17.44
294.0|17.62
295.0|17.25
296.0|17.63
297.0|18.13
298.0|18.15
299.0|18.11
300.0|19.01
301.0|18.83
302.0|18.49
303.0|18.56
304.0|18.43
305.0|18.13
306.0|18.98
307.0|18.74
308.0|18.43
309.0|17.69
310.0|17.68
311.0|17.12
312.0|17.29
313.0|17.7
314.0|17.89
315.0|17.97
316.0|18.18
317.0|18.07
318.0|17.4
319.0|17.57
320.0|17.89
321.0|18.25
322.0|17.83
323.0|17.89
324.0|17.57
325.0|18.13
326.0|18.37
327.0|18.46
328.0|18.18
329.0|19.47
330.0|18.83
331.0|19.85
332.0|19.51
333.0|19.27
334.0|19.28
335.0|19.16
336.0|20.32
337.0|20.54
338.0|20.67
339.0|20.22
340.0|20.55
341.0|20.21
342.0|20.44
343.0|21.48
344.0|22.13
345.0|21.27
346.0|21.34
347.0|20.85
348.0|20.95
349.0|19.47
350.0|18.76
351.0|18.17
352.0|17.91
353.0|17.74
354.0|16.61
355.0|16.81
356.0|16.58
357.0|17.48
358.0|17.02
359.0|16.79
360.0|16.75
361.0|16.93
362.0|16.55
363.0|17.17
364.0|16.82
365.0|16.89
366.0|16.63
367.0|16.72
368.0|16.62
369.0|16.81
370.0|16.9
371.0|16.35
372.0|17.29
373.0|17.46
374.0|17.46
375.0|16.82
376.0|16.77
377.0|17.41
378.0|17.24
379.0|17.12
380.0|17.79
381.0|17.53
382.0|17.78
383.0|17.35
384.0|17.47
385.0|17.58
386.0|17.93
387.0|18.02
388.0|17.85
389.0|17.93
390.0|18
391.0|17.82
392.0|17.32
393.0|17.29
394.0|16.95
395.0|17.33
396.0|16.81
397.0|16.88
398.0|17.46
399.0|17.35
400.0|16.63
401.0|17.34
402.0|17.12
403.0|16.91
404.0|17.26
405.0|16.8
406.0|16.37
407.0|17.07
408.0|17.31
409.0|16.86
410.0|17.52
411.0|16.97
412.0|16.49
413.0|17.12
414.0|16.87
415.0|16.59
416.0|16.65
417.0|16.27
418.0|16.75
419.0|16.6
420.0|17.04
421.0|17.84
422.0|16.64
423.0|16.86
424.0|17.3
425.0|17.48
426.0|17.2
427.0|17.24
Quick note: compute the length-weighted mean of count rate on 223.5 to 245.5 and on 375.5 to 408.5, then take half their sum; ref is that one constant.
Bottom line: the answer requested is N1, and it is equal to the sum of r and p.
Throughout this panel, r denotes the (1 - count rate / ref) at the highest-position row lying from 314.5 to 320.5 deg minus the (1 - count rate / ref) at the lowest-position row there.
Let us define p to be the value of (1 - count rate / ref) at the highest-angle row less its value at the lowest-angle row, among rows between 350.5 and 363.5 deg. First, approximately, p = 0.054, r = 0.004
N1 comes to 0.06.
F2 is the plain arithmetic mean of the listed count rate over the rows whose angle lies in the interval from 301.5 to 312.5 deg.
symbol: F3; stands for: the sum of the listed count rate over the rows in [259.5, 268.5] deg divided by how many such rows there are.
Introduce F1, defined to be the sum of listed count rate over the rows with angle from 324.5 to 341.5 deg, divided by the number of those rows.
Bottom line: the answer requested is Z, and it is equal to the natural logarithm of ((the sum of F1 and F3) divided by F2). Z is 0.77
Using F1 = 19.5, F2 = 18.1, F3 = 19.7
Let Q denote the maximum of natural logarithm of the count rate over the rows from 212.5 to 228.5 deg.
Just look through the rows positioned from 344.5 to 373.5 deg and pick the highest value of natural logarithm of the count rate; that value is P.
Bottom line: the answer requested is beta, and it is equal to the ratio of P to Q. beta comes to 0.98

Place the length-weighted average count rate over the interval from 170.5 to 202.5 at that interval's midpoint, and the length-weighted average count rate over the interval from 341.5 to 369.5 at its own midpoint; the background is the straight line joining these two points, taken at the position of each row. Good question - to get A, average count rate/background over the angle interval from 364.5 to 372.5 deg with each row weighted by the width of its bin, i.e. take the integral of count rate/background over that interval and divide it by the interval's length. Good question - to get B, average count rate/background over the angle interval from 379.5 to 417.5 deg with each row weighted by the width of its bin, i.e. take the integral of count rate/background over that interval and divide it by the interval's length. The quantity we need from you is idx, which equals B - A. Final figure 0.07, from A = 0.94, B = 1.00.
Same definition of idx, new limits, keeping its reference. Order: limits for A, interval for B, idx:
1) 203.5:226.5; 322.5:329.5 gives -0.03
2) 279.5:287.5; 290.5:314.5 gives -0.01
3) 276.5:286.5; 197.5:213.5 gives 0.11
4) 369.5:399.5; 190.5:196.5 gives 0.13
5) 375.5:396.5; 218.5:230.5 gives -0.07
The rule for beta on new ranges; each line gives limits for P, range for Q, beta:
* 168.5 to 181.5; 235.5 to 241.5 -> 1.01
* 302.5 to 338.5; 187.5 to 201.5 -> 0.94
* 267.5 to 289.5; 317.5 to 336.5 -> 0.98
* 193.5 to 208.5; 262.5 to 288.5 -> 1.07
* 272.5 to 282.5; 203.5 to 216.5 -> 0.94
